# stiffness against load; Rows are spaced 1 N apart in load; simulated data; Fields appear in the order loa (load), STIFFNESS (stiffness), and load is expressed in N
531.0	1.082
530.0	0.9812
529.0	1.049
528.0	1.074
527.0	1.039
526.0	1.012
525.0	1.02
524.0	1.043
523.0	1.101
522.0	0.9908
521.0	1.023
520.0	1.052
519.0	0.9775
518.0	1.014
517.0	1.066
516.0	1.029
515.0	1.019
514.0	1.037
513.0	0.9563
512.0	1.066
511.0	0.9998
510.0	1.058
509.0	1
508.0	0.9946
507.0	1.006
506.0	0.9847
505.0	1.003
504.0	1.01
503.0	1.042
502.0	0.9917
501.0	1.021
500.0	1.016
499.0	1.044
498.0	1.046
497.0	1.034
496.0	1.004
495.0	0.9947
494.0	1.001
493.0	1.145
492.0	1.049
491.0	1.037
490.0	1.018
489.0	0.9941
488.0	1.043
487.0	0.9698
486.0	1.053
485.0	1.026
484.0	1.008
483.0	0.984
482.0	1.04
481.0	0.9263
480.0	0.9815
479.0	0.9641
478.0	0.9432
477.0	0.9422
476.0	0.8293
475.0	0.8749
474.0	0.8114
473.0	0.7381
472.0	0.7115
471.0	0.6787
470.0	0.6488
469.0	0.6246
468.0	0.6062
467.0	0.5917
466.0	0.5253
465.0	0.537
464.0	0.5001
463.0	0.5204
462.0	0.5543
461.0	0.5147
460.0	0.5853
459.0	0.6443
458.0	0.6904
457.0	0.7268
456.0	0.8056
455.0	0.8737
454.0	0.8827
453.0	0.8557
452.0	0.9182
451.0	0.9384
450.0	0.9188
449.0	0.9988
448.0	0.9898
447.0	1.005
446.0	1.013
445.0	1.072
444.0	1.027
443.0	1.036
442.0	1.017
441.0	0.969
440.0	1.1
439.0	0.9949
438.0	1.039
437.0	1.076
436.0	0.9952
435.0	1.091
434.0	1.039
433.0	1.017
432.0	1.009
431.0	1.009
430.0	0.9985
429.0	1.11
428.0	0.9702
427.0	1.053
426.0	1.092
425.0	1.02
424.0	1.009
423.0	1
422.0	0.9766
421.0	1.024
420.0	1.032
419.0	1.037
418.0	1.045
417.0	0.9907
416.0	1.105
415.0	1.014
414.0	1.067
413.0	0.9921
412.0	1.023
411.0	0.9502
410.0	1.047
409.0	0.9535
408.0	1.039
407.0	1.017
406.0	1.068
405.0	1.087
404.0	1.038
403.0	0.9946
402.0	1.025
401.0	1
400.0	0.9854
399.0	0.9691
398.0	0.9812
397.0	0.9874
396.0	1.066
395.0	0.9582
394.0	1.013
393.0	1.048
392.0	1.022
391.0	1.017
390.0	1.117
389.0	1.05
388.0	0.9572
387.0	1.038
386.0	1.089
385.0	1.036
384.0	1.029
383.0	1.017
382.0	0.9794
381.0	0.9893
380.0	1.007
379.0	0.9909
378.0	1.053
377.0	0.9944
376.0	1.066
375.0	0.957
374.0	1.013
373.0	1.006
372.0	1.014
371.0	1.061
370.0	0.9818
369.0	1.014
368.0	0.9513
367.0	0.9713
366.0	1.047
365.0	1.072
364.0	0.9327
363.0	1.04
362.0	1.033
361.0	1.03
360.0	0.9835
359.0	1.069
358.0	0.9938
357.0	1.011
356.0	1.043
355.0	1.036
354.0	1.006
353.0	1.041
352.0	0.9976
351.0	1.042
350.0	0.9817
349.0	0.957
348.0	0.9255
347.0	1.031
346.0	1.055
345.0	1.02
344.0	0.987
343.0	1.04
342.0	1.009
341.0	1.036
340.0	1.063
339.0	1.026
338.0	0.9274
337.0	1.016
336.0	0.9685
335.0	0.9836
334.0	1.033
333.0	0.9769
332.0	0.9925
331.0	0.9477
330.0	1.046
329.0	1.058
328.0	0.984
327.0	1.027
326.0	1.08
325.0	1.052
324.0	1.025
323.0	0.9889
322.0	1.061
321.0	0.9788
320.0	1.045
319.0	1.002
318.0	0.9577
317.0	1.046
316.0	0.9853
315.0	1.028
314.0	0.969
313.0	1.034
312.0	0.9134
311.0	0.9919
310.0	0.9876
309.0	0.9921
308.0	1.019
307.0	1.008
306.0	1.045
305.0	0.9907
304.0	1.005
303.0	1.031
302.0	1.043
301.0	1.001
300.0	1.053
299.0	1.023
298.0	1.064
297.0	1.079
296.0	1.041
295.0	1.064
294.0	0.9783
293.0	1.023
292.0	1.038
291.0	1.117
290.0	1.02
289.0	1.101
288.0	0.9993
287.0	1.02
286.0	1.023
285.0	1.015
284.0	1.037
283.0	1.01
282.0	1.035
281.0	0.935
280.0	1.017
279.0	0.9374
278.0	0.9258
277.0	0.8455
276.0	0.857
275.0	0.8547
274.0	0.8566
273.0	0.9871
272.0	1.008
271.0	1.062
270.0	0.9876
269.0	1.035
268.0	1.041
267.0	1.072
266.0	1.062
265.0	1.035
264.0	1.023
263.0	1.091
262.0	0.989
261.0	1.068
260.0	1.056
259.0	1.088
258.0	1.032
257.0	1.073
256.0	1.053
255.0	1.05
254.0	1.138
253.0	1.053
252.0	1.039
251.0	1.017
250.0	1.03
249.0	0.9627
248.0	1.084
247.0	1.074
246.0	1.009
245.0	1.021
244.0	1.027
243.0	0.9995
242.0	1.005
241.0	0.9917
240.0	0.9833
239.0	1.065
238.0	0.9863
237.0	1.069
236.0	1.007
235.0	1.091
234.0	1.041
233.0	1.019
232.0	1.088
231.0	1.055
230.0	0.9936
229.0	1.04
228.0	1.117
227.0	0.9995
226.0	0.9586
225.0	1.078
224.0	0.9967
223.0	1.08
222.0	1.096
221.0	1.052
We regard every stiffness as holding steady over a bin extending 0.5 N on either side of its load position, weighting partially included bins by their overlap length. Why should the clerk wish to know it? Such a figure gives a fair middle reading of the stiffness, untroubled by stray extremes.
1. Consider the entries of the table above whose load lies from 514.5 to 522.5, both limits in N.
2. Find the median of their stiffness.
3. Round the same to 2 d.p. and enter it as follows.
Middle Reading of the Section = 1.02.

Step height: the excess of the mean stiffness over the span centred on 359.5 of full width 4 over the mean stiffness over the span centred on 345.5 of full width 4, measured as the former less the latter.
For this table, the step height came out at 0.00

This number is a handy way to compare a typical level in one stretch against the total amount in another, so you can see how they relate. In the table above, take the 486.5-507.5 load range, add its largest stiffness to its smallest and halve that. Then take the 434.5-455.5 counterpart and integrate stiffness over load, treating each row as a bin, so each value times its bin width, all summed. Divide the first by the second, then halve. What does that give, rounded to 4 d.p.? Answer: 0.0254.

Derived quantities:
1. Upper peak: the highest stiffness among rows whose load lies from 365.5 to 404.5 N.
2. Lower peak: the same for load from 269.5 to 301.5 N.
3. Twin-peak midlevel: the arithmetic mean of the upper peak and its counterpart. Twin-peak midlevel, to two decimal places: 1.12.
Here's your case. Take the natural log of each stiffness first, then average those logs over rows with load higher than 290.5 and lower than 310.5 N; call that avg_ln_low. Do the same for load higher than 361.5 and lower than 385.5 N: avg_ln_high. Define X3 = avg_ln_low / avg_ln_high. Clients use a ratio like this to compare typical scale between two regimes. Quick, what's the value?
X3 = 2.9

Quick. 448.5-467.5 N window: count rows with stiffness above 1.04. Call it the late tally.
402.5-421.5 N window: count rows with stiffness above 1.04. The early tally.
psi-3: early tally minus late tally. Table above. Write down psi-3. 6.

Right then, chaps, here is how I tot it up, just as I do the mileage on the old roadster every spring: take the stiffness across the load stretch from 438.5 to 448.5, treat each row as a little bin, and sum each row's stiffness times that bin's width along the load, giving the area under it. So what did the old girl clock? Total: 10.2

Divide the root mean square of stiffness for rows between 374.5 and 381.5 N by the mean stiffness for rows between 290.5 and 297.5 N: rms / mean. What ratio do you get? 1.0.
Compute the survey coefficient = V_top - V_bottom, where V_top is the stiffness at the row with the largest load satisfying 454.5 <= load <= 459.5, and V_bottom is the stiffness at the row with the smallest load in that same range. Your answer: -0.23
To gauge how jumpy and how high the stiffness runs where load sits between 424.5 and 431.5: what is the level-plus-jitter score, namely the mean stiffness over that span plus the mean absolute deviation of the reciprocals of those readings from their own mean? 1.07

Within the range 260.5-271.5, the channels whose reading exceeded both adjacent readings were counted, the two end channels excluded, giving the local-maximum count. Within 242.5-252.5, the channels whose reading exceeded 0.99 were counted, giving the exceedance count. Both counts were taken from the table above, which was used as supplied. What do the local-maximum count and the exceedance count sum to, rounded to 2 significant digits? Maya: 11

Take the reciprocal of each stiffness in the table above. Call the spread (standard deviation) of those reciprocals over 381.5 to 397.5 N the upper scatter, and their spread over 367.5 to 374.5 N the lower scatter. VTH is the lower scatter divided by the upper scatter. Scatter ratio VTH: 0.8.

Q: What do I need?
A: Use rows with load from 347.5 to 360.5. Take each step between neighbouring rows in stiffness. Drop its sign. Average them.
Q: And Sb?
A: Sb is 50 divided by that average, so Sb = 1234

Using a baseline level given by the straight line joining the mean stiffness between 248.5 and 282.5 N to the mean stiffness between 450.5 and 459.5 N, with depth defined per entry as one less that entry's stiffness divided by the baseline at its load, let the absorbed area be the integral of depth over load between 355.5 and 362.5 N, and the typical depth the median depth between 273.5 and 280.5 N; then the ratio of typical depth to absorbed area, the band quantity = -0.17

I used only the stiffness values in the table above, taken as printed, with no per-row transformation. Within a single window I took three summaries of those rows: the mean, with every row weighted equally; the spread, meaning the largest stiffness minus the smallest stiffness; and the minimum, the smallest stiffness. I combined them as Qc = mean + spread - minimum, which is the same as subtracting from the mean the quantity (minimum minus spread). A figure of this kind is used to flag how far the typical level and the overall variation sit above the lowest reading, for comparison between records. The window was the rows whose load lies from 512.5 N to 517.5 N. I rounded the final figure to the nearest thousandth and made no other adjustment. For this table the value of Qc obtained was 0.175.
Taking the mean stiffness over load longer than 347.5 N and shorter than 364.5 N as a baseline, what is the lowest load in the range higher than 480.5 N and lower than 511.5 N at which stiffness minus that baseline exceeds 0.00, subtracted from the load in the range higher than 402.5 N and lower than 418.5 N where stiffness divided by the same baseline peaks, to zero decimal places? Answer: -66 N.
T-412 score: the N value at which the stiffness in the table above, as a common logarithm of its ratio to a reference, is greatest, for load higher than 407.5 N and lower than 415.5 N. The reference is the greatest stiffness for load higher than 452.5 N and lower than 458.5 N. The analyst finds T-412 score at 414.0 N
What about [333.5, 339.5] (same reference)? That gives 334.0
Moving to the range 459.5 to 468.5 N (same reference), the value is 468.0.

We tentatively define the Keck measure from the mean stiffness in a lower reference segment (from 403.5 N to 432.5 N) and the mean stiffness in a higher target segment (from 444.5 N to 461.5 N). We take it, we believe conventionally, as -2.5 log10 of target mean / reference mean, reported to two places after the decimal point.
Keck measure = 0.21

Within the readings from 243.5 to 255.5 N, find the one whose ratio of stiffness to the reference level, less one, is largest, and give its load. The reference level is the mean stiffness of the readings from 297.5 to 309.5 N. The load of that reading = 254.0 N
